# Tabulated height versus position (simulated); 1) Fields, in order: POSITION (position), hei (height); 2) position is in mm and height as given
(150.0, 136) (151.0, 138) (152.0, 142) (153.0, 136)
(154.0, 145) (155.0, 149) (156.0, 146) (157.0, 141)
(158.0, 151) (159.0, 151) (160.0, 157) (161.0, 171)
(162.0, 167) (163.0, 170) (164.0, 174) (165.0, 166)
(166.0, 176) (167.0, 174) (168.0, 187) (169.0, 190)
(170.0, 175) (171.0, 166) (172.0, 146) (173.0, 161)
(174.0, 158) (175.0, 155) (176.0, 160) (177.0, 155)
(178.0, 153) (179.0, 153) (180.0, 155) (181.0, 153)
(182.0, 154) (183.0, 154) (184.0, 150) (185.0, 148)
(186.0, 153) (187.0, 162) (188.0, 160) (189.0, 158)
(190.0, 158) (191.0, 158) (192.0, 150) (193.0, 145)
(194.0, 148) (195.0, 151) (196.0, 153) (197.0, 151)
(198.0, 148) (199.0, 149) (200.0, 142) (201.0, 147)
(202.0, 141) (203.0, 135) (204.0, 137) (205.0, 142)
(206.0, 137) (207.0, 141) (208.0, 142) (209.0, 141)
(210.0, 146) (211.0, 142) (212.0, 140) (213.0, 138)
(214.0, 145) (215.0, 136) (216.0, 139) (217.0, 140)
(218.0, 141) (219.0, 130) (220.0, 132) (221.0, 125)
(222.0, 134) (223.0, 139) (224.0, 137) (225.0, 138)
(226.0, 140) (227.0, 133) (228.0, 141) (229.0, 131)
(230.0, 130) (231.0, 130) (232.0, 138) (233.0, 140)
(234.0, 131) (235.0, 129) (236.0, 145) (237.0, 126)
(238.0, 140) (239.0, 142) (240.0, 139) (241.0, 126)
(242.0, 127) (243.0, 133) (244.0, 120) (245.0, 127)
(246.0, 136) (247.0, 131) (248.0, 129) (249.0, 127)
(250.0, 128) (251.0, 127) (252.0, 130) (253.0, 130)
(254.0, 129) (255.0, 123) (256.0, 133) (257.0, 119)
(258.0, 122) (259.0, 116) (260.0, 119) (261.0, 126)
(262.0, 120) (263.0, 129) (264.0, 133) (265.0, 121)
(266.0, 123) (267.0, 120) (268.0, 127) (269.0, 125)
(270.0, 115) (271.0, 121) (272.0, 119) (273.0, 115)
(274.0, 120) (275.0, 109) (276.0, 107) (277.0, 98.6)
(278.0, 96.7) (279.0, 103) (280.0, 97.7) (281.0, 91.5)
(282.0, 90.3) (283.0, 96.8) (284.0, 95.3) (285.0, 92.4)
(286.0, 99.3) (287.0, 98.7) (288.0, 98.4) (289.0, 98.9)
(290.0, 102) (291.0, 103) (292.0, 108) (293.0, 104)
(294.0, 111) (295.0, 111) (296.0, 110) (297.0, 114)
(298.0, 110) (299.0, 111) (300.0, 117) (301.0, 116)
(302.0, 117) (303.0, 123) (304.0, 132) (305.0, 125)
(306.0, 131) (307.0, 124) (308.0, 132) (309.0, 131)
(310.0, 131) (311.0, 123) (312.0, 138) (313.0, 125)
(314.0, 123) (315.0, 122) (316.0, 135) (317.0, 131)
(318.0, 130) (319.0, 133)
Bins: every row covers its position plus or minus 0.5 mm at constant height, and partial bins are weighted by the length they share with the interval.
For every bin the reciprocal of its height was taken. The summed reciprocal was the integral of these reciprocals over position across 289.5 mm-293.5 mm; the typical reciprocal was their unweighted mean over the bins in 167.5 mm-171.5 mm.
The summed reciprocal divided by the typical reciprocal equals 6.9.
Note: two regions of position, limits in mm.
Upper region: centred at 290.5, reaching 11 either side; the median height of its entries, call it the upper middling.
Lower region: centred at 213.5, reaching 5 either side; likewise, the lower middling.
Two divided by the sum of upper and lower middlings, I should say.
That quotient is 0.0082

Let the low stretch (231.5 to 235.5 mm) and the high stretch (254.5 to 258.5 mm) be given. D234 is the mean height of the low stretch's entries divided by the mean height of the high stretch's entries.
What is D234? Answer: 1.08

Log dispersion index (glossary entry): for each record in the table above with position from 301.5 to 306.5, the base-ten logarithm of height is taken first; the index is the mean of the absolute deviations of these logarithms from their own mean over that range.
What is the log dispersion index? 0.016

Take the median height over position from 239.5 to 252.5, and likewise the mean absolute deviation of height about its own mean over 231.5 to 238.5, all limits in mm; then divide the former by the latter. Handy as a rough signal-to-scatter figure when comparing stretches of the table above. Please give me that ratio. 22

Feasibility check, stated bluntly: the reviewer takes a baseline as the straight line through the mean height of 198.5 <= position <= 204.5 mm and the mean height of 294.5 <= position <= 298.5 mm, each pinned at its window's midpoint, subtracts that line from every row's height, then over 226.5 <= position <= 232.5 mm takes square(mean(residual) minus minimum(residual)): 13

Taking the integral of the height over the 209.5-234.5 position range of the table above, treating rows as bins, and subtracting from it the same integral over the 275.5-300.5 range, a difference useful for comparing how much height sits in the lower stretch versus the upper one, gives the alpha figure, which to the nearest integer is 850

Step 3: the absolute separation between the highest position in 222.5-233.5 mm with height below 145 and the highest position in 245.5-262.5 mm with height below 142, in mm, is 29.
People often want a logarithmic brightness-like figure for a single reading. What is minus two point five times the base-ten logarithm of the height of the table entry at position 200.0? -5.38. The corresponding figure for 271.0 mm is -5.21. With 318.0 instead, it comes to -5.28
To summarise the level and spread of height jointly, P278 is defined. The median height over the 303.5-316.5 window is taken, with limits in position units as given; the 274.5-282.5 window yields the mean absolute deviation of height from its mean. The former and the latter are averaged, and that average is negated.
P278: -68.2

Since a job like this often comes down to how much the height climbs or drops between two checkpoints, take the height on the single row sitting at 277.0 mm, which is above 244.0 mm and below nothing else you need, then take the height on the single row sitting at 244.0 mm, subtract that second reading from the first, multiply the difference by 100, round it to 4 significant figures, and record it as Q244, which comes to -2140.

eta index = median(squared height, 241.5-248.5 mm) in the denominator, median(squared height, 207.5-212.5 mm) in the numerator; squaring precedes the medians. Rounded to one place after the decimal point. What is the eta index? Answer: 1.2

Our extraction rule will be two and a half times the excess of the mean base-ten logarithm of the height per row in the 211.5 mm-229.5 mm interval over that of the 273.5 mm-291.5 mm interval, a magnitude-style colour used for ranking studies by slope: 0.34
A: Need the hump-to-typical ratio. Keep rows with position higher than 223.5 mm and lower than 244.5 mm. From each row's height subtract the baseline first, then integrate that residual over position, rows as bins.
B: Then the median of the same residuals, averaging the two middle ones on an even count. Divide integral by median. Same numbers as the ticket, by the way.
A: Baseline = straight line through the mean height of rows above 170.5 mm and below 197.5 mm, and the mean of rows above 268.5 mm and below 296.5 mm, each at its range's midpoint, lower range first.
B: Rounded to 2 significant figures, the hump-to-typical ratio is 37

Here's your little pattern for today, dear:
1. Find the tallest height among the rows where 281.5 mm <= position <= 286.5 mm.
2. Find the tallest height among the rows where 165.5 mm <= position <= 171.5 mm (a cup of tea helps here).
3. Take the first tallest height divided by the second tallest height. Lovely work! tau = 0.523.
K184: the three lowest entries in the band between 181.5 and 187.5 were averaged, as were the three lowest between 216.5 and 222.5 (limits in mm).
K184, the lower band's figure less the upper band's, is 21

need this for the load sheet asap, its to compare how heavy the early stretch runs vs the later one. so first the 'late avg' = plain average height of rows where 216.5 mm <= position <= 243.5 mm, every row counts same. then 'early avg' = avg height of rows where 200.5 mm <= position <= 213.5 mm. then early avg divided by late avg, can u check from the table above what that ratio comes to 1.04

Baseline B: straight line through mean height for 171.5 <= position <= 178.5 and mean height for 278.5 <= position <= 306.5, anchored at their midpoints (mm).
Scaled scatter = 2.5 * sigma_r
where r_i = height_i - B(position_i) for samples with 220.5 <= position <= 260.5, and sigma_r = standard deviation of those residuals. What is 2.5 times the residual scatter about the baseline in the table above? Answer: 14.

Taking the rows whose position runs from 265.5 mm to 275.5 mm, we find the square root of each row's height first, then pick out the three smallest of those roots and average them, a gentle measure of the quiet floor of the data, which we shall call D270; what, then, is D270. 10.6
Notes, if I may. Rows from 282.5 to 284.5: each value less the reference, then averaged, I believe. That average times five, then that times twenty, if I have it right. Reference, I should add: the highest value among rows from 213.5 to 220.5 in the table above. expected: -4895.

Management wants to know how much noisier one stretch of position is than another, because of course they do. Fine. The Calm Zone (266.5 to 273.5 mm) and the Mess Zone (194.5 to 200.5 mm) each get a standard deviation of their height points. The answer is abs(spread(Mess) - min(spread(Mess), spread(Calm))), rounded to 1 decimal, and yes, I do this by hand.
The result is 0.0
